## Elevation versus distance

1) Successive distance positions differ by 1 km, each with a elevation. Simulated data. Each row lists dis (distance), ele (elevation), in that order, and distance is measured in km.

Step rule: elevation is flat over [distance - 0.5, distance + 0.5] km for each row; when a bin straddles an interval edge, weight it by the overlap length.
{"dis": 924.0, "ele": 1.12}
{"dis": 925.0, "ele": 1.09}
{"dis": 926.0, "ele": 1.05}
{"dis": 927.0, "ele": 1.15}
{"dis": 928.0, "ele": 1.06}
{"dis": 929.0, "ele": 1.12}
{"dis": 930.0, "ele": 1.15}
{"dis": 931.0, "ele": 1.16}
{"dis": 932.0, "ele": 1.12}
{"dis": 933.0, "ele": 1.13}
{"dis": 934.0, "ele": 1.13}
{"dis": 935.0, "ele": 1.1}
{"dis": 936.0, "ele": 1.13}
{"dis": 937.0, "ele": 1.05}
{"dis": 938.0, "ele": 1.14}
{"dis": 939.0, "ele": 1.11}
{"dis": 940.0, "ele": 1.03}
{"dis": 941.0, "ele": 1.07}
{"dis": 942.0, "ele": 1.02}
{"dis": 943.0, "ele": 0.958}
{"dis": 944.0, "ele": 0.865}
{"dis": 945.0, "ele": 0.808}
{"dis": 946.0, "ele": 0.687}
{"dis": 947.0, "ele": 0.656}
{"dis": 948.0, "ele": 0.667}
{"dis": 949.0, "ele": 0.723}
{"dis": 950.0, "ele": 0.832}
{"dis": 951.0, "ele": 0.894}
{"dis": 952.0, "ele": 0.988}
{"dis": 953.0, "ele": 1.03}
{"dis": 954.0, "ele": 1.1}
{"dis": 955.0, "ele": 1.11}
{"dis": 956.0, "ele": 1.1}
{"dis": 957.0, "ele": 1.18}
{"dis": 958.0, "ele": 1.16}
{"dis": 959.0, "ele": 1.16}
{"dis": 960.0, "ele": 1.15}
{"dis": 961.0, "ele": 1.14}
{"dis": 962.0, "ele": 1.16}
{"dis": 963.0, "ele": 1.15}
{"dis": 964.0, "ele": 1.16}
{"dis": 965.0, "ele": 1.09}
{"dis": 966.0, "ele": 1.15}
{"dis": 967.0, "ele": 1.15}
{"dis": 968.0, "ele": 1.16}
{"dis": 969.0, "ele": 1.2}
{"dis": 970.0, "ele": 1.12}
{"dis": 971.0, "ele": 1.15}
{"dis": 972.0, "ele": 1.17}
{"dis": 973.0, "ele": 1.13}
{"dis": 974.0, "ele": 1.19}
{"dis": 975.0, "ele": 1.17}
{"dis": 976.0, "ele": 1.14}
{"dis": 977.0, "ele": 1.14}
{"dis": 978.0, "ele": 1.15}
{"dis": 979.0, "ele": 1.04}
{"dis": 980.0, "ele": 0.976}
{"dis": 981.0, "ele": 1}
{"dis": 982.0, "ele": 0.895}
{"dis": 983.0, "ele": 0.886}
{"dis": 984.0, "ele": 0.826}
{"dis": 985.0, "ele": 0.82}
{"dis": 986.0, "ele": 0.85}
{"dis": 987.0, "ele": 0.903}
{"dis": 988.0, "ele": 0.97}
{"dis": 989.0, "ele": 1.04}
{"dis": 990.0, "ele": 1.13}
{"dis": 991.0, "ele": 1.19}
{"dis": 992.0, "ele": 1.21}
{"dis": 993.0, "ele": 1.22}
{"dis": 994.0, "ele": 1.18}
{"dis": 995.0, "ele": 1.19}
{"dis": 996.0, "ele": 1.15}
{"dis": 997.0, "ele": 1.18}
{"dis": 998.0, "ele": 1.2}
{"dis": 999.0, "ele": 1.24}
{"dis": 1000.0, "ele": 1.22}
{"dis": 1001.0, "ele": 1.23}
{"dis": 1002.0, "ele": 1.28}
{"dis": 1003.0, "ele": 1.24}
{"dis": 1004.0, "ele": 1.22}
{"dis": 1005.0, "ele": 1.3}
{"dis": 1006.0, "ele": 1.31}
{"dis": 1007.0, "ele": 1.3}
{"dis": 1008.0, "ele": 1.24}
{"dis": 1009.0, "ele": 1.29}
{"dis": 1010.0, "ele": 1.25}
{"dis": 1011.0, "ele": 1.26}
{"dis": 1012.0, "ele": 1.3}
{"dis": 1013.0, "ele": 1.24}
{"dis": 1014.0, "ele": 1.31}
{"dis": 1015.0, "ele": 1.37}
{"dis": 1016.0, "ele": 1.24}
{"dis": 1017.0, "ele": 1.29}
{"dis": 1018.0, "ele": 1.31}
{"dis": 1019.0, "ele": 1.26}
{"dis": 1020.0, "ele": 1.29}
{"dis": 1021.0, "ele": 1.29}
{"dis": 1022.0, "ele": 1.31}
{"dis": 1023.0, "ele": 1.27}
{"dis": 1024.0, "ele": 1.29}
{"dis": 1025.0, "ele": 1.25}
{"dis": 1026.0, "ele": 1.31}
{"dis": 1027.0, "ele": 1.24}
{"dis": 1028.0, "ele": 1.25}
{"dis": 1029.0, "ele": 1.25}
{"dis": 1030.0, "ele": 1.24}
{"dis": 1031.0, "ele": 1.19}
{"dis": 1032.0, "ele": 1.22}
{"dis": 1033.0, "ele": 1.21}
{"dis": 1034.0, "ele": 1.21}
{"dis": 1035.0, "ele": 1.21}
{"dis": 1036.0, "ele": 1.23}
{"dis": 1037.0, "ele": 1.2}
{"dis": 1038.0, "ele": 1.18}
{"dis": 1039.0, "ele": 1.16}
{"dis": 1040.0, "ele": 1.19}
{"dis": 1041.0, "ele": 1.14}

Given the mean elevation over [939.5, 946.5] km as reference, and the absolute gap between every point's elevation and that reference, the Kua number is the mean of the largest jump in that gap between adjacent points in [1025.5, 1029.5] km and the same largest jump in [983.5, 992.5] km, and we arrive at 0.080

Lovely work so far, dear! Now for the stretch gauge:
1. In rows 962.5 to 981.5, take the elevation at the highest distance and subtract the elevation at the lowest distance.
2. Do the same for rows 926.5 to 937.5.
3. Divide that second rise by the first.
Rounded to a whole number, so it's 1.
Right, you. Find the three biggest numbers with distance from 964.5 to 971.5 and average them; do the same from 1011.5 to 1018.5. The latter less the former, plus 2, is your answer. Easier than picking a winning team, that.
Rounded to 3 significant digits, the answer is 2.16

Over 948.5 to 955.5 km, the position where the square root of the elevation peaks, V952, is 955.0 km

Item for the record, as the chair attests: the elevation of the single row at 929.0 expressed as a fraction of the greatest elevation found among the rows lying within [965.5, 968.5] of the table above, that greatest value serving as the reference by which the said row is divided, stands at 0.97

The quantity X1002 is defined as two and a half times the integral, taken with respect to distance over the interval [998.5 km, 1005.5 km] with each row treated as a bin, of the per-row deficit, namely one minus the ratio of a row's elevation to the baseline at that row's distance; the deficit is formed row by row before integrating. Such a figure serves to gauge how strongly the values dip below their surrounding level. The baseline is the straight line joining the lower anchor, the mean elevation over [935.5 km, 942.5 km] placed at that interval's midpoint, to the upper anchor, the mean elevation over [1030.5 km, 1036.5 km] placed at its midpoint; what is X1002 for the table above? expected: -1.2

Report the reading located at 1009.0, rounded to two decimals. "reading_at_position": 1.29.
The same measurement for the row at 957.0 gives 1.18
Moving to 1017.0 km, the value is 1.29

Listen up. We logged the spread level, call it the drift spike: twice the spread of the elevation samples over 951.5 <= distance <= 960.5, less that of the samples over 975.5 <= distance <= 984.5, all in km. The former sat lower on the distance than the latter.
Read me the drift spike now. 0.007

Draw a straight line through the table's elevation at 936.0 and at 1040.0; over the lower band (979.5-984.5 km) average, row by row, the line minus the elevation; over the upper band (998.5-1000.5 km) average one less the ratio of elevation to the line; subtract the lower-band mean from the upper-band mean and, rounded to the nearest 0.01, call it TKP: -0.29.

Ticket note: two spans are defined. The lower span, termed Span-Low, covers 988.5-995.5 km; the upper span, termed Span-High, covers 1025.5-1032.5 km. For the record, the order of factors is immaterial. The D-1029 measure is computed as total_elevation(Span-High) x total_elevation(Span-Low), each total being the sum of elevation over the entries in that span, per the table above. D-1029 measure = 71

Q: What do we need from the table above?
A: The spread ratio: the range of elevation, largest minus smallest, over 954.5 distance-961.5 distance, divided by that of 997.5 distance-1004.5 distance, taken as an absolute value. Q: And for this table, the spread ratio 1.00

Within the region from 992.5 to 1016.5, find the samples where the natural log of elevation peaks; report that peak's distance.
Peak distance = 1015.0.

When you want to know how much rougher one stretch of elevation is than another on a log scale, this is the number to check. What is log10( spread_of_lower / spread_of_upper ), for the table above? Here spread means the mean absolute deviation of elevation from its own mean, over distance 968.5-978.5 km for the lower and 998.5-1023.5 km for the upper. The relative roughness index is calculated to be -0.2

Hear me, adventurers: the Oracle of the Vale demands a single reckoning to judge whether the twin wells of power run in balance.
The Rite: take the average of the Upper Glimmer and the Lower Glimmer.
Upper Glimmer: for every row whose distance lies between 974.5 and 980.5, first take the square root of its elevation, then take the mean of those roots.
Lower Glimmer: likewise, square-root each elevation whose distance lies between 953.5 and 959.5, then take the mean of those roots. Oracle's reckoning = 1.06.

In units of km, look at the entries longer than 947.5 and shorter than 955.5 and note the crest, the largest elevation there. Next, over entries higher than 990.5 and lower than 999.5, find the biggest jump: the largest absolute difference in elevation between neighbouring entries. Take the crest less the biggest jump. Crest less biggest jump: 1.07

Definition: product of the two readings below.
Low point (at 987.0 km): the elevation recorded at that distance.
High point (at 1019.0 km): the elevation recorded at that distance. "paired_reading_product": 1.14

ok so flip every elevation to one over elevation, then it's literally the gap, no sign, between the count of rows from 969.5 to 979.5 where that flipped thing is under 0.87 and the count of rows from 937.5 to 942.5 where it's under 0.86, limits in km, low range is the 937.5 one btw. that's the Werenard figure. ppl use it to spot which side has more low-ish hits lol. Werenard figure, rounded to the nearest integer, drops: 5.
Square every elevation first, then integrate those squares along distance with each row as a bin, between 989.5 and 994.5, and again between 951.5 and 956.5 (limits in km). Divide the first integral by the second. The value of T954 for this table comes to 1.24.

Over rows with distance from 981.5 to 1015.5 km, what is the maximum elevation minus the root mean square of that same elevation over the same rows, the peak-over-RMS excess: 0.20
